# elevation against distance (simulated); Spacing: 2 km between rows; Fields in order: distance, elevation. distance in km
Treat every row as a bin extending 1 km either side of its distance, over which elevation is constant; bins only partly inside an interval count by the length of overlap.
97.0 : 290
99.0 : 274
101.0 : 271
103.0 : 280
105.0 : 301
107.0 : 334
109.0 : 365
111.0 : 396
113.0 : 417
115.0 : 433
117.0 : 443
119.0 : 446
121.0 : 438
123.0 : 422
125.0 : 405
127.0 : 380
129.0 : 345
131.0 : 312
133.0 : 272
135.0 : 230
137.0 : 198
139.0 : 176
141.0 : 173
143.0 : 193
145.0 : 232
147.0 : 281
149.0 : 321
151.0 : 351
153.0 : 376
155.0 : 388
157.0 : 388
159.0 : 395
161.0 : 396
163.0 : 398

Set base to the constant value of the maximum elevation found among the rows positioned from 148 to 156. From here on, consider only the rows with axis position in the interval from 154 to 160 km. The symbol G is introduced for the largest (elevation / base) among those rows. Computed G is 1.02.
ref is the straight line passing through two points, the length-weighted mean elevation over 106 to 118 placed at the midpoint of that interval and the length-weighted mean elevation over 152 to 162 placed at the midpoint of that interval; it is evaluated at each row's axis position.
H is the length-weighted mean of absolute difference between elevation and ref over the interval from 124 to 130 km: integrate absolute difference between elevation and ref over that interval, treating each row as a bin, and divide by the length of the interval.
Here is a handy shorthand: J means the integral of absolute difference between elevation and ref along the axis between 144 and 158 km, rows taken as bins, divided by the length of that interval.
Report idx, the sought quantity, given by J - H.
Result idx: 31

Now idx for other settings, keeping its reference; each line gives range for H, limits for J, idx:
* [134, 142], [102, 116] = -145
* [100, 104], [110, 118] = -99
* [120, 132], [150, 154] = -11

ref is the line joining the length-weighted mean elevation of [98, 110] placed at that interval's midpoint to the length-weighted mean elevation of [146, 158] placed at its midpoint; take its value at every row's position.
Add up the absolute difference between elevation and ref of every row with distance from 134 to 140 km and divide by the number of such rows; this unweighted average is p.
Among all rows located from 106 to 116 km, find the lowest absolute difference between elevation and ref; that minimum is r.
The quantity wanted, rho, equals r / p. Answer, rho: 0.20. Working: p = 135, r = 27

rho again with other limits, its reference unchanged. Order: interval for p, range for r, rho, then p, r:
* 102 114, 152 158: 0.48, 50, 24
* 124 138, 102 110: 0.06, 67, 4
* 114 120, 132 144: 0.49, 124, 60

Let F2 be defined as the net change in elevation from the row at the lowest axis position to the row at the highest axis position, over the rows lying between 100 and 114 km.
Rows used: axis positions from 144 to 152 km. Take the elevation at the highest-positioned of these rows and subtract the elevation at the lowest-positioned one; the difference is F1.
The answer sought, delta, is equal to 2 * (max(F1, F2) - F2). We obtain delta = 0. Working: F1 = 119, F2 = 146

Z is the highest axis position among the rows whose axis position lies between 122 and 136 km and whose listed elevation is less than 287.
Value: 135.0 km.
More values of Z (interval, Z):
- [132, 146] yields 145.0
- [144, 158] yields 147.0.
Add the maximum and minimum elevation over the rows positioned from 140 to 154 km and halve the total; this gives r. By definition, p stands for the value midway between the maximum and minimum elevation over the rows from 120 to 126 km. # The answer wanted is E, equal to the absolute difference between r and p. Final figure 147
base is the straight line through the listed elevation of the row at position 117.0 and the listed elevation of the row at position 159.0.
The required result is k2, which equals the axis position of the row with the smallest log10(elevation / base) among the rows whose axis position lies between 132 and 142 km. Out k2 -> 141.0 km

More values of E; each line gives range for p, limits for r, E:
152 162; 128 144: 127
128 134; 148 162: 50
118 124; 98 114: 90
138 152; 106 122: 128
